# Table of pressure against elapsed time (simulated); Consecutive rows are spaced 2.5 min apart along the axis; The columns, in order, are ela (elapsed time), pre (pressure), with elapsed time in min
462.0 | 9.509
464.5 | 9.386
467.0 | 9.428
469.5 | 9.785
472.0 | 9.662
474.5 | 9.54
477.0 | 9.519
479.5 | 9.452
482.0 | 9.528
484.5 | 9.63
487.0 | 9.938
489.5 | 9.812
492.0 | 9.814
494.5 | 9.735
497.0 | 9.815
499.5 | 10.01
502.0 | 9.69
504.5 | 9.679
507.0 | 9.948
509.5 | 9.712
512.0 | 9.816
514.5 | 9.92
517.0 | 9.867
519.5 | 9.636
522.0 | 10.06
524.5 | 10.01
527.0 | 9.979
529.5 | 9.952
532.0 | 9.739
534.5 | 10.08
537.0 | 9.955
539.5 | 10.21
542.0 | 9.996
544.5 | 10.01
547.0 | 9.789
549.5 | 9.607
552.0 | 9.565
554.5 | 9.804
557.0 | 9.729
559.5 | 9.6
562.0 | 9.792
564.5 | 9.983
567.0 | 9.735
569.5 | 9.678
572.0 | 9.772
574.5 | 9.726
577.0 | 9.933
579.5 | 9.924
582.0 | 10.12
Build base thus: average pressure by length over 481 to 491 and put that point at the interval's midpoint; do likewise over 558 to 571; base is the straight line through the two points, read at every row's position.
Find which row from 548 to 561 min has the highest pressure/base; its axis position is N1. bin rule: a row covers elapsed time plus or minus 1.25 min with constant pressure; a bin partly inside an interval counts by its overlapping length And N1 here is 554.5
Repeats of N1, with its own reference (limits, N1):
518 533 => 522.0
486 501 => 499.5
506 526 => 522.0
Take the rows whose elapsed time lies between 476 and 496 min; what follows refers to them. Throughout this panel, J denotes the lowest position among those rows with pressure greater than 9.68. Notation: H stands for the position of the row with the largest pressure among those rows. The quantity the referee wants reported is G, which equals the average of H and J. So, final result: 487.0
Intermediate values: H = 487.0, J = 487.0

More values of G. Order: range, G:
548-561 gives 554.5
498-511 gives 499.5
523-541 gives 532.0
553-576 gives 559.5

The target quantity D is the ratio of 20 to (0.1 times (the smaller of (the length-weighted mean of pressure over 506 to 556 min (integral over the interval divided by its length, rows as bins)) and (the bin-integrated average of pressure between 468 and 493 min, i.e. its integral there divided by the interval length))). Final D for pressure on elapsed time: 20.7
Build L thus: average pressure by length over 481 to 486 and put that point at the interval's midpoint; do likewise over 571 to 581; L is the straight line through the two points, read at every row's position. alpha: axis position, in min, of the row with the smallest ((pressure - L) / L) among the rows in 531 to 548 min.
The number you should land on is 532.0 min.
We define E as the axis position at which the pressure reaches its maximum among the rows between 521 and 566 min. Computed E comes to 539.5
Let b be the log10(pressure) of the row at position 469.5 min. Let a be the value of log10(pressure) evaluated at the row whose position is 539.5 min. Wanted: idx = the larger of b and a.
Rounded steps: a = 1.009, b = 0.991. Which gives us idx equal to 1.009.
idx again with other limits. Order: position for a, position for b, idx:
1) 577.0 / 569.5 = 0.997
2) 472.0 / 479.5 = 0.985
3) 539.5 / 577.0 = 1.009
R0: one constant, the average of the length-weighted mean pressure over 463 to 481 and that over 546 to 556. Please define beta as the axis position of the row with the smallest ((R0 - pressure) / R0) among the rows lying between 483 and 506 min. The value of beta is 499.5 min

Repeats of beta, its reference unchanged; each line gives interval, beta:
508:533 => 522.0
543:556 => 544.5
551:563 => 554.5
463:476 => 469.5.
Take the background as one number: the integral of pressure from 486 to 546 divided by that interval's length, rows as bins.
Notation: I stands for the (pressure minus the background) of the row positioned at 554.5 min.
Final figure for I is -0.1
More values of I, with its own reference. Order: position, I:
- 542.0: 0.1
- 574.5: -0.2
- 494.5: -0.2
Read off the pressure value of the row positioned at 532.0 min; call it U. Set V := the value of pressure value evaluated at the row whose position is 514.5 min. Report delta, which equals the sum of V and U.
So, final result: 19.7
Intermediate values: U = 9.739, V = 9.92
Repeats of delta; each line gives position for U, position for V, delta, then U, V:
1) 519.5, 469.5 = 19.4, 9.636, 9.785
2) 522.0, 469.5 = 19.8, 10.06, 9.785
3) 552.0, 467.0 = 19.0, 9.565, 9.428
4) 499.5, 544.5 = 20.0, 10.01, 10.01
